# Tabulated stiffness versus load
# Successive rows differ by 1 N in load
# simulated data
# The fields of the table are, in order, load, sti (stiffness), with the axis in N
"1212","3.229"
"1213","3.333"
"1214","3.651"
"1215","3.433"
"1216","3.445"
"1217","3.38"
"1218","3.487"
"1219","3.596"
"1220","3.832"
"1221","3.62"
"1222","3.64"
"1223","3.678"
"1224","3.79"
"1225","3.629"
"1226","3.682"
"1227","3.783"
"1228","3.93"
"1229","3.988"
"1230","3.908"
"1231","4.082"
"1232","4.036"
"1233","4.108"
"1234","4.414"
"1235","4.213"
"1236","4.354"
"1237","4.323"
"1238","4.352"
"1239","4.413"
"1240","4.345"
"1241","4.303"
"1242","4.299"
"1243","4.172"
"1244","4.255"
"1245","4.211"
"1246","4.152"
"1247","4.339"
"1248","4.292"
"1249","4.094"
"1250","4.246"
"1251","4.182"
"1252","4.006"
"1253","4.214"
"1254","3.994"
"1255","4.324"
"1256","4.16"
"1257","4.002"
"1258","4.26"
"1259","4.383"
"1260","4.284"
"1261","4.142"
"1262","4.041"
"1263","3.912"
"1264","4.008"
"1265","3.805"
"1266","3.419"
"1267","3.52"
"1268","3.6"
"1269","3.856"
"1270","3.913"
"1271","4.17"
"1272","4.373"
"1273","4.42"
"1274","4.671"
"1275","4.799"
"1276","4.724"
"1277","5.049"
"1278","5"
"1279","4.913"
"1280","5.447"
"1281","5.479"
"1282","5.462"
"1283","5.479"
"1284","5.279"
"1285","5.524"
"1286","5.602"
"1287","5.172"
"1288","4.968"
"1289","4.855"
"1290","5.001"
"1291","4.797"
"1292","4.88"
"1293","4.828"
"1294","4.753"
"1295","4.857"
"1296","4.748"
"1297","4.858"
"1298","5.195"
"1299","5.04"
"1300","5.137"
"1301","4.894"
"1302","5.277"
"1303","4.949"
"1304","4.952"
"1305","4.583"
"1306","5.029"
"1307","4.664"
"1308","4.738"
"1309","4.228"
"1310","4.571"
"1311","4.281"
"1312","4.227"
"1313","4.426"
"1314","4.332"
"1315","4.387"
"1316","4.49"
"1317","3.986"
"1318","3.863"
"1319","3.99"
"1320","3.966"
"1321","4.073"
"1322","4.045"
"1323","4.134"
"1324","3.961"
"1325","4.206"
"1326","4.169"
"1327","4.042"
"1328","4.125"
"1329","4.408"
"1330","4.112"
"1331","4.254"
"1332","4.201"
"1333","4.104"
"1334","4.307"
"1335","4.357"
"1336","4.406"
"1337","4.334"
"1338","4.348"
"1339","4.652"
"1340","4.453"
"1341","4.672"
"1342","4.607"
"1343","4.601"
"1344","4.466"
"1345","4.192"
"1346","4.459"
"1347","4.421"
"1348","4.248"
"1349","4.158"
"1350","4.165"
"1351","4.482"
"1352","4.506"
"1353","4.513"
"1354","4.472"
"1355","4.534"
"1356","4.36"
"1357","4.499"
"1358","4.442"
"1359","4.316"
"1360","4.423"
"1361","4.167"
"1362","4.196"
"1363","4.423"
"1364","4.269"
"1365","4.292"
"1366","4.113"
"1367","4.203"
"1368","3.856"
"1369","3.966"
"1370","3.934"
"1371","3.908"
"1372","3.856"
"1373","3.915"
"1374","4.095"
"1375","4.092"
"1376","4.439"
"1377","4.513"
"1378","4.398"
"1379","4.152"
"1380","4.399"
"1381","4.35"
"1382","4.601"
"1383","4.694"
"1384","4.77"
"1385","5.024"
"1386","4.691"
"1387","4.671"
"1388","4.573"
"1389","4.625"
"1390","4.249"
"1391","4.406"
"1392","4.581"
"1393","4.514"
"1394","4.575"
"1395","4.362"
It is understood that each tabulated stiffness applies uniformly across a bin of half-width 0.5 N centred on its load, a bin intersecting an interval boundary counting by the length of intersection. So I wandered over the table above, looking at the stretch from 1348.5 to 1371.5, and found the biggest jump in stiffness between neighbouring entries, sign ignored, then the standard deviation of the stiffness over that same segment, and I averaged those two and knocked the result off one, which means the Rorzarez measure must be 0.72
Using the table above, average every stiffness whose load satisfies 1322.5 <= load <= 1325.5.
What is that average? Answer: 4.10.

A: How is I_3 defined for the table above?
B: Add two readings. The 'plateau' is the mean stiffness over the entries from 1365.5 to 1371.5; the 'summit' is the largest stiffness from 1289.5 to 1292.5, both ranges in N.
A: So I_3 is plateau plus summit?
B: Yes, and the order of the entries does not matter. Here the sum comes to 9.0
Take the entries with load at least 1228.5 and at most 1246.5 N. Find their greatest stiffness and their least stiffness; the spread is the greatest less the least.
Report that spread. 0.51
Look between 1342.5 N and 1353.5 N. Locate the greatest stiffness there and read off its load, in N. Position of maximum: 1343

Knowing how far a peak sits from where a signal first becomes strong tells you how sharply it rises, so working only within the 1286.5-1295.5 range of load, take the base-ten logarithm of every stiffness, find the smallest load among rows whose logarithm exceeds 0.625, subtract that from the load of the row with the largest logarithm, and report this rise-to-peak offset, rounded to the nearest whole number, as 0 N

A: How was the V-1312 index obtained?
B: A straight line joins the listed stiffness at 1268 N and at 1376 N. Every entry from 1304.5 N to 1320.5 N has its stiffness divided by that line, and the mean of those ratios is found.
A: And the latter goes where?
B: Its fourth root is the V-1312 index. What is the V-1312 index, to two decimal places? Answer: 1.03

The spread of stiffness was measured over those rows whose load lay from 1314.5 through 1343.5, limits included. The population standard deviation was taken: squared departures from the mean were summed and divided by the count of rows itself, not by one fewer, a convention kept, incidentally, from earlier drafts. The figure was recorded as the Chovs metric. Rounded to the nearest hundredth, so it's 0.22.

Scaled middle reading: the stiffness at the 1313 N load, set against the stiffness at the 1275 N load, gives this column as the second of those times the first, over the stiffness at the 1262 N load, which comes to 5.3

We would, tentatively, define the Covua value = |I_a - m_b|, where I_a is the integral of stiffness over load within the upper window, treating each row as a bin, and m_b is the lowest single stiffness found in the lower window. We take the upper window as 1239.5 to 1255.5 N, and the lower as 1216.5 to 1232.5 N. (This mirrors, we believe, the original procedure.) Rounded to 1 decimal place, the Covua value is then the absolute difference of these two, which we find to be 64.0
